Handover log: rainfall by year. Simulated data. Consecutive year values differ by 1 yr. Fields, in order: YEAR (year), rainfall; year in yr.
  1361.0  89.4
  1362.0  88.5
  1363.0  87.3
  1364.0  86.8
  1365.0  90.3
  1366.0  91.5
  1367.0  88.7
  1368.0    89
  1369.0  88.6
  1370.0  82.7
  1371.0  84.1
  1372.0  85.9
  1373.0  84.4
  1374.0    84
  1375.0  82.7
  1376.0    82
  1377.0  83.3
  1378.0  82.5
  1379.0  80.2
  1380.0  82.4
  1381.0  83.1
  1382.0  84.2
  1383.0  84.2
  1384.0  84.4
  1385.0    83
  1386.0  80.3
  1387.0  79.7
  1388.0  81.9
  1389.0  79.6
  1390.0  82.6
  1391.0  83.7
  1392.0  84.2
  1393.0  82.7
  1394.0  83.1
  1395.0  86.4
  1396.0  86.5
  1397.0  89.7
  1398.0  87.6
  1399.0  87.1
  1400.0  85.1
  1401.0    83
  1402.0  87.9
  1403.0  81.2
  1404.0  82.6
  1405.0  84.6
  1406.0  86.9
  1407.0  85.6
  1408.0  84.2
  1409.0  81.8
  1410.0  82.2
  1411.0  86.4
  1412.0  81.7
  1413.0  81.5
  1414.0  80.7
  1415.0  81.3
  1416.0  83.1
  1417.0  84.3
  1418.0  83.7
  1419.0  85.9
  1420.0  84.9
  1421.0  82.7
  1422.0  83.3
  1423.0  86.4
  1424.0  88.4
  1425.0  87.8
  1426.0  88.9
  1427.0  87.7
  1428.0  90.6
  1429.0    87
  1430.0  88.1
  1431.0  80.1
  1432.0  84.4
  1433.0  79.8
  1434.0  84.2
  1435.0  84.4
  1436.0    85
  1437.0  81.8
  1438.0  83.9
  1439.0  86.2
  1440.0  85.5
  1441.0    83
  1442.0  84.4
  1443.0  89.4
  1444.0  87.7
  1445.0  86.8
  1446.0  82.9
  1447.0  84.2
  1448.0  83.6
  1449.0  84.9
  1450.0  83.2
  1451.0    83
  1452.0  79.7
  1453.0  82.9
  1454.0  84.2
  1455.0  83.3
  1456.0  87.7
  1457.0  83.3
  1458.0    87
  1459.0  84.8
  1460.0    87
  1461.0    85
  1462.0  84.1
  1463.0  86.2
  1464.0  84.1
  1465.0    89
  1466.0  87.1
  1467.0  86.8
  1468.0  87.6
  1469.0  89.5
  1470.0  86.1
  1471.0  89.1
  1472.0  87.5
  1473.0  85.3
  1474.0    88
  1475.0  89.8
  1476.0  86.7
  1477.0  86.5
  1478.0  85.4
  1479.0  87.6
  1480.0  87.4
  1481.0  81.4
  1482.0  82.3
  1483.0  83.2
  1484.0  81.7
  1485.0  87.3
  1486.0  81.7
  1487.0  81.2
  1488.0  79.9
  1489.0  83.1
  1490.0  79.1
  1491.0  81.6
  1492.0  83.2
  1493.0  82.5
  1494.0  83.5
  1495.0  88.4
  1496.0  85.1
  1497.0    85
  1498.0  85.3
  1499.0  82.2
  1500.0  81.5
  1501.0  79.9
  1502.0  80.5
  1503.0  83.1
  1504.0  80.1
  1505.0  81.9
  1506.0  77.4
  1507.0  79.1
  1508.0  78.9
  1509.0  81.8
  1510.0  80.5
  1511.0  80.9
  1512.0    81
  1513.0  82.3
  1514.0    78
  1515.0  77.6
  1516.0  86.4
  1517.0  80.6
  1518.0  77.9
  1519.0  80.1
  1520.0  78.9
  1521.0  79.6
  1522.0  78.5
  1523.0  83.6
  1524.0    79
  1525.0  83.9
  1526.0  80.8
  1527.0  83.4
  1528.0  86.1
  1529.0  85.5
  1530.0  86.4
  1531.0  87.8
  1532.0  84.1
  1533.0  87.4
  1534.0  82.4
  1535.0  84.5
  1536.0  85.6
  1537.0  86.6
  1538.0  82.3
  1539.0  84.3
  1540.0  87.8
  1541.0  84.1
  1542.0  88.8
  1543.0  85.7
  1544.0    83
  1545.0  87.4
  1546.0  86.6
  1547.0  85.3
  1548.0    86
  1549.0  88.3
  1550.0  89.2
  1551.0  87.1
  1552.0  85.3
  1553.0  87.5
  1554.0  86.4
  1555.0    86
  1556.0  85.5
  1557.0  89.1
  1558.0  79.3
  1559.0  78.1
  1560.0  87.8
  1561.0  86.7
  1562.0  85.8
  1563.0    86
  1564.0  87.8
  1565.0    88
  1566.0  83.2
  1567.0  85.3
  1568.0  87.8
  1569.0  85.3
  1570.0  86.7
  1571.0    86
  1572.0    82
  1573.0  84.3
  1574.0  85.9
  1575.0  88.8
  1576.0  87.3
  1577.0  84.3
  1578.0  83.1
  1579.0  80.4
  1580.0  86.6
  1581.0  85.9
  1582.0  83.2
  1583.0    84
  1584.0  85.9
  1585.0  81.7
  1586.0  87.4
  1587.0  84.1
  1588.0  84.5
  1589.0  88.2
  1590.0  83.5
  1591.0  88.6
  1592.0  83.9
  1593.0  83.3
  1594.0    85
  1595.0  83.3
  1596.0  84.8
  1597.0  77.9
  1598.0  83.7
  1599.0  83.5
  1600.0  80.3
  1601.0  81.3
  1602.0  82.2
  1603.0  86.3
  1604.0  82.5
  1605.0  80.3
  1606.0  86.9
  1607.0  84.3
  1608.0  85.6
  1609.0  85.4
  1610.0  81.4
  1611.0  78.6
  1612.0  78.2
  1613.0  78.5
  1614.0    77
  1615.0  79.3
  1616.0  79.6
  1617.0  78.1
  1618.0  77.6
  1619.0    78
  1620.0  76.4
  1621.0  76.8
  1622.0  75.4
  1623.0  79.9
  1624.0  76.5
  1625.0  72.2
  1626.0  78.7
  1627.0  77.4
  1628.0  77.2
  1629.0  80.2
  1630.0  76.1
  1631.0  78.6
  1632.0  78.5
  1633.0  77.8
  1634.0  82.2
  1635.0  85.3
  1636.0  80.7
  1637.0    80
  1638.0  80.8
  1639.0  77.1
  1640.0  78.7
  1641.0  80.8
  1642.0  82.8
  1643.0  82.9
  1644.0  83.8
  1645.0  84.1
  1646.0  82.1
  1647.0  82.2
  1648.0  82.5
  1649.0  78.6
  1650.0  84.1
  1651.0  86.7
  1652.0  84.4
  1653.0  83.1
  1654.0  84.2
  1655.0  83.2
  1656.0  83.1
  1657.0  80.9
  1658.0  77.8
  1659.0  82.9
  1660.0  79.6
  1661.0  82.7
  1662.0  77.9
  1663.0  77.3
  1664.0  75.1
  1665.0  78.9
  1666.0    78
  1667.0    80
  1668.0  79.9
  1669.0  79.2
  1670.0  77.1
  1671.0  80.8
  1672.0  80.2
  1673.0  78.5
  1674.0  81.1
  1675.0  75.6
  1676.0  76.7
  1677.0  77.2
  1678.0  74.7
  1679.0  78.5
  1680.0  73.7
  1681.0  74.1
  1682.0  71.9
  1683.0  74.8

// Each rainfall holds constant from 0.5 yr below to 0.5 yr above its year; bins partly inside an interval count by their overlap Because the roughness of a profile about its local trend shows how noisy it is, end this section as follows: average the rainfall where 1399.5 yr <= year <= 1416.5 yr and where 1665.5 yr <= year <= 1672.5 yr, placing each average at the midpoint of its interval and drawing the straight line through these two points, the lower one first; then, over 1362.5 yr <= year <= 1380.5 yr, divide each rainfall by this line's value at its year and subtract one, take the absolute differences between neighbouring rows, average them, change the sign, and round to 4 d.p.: -0.0198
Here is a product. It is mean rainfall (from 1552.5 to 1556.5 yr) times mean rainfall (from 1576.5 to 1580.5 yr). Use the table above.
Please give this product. 7219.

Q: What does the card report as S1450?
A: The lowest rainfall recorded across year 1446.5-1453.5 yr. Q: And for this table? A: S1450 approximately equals 79.7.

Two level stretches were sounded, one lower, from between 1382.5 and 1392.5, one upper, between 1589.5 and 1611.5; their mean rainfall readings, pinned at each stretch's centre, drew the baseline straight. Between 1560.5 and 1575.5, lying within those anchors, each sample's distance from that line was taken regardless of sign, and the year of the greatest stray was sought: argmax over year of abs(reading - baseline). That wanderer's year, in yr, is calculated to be 1575.0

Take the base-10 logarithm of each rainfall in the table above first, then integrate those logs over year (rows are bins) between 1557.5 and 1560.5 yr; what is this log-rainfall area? 5.74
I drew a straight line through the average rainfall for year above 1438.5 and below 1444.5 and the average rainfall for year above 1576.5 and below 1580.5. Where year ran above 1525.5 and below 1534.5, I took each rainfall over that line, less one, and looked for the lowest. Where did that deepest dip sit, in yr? 1526.0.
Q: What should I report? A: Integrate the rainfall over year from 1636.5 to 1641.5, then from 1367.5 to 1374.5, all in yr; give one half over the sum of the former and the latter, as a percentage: 0.050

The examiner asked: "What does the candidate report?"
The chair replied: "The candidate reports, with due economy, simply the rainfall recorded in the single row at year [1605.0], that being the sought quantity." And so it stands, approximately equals 80.3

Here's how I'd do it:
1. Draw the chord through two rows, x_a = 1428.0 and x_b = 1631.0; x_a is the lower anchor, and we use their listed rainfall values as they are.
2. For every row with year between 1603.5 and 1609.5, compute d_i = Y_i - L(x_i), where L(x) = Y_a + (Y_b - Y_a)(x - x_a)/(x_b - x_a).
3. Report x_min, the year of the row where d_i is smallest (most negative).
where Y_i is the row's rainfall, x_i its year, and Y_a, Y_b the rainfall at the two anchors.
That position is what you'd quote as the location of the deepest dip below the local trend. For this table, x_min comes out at 1605.0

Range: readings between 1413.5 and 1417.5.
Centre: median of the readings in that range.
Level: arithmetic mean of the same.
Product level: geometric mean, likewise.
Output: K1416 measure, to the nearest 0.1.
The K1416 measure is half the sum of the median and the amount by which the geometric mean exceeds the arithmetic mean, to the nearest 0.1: 41.1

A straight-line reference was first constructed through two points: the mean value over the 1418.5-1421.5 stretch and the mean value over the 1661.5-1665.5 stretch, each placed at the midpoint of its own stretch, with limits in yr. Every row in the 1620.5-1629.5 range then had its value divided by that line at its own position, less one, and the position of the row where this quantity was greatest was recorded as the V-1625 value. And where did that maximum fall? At 1629.0 yr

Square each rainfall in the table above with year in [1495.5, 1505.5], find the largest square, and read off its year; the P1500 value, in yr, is 1498.0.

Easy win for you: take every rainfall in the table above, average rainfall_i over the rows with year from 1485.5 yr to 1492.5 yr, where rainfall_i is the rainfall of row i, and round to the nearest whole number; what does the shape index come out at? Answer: 81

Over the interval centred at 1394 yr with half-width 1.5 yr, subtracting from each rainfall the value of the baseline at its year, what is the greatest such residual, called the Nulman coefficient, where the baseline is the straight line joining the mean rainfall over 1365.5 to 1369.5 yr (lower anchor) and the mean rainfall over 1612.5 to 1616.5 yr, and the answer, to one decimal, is -1.8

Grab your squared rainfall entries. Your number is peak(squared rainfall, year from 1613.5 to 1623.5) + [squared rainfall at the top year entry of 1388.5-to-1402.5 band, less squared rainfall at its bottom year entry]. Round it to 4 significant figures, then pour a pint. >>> 7774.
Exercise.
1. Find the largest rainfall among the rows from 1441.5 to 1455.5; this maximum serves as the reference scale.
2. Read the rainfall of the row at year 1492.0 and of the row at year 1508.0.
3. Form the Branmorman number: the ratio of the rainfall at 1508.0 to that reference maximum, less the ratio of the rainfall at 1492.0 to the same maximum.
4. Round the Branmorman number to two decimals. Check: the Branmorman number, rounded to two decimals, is -0.05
